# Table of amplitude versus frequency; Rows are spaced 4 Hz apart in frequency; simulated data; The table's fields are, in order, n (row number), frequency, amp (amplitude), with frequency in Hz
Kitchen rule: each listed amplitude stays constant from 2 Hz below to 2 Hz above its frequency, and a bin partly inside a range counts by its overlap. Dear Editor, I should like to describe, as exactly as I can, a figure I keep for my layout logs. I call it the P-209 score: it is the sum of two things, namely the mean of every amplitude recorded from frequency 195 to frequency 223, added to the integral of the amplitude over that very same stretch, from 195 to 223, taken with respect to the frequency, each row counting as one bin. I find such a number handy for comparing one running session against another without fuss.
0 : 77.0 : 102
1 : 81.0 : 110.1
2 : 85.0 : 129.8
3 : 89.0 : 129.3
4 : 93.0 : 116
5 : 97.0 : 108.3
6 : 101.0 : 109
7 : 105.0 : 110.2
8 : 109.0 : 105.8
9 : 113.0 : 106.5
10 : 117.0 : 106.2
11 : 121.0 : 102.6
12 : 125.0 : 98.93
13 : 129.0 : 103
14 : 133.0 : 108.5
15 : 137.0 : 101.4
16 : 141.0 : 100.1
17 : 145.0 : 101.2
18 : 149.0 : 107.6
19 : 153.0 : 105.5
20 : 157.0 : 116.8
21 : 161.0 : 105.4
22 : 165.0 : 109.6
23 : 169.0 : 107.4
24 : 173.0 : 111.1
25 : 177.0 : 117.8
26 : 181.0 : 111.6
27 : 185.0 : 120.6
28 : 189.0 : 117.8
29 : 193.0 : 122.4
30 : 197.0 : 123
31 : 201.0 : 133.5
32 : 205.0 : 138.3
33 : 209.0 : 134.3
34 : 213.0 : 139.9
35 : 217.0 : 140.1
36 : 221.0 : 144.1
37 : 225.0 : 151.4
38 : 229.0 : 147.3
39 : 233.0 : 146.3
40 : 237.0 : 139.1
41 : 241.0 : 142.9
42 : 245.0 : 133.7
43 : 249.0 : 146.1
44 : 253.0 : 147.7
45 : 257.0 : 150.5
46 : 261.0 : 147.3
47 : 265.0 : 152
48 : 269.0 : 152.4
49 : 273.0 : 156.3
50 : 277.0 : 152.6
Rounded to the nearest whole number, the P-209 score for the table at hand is 3949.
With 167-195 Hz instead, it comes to 3350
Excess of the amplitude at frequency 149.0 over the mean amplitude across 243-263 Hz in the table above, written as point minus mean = -37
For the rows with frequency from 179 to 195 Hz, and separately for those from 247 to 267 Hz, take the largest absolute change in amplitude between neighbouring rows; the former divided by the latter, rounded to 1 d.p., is 1.9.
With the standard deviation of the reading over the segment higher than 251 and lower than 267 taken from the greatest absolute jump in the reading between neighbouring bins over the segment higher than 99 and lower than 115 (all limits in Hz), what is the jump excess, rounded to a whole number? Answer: 2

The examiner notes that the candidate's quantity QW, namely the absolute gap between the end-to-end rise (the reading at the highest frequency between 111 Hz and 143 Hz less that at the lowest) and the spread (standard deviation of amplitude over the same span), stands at 10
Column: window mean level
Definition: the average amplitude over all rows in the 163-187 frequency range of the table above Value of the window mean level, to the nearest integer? 113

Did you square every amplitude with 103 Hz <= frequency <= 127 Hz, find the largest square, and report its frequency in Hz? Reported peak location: 105.0 Hz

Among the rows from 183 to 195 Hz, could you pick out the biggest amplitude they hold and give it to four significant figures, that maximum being 122.4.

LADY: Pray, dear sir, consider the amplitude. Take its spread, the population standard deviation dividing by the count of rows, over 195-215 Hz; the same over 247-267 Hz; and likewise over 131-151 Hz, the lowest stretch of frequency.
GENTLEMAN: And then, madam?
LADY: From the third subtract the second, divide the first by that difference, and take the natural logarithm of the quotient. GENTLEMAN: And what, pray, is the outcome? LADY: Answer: 1.5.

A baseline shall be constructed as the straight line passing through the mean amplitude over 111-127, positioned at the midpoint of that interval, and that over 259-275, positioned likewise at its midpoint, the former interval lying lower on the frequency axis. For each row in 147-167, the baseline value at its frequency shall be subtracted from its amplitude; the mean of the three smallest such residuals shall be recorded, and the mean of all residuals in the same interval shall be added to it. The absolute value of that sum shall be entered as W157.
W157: 17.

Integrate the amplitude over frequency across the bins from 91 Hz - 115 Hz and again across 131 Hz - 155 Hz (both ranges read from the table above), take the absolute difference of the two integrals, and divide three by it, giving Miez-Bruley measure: 0.024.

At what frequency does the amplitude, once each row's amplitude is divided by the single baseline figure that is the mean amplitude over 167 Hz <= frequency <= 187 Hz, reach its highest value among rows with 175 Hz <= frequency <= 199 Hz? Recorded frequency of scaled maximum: 197.0 Hz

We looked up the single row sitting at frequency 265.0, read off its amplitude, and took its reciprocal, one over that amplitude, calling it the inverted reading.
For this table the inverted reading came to 0.0066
